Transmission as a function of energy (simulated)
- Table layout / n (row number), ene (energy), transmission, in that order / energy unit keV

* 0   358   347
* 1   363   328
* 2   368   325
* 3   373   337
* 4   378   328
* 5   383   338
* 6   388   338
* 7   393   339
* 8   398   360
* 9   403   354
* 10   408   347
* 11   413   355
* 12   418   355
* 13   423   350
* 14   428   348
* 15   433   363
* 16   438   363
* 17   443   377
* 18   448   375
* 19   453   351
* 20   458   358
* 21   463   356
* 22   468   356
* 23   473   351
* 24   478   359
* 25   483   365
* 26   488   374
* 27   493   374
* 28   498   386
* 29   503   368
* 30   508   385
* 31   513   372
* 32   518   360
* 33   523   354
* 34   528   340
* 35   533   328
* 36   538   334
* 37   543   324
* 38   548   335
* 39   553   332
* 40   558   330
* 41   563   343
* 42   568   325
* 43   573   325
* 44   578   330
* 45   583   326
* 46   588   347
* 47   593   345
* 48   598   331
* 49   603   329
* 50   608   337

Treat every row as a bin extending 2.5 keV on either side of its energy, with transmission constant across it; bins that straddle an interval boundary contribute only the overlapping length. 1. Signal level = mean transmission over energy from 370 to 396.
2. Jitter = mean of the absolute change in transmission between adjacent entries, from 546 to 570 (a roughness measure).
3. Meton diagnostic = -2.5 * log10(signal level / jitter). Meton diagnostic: -3.93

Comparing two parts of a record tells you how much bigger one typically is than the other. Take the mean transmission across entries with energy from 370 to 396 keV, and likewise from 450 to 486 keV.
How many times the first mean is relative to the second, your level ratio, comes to 0.94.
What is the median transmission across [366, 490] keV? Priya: 355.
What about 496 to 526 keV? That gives 370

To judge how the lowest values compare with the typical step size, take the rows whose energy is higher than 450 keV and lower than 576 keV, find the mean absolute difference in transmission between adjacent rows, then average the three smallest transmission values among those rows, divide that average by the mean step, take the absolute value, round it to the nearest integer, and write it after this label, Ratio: 38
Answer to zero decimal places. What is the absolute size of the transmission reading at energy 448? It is 375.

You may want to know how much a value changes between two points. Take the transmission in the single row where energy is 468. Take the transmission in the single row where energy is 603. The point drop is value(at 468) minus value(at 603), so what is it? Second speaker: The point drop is 27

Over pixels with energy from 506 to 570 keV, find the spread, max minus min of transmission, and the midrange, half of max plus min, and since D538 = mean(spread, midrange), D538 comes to 208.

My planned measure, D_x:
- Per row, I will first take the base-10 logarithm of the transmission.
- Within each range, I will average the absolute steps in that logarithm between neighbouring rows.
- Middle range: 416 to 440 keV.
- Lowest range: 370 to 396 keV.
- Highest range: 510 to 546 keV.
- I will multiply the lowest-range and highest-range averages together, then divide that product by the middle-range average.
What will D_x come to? 0.012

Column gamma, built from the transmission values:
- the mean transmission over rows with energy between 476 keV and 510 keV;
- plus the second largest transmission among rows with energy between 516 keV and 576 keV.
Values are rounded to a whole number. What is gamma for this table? 727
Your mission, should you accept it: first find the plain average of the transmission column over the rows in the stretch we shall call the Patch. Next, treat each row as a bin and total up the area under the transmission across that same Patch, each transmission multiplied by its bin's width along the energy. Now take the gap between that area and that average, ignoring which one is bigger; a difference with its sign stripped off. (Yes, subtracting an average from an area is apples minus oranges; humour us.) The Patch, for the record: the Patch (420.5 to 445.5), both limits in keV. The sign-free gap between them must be 8645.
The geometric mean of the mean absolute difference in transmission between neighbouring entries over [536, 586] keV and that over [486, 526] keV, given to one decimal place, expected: 9.0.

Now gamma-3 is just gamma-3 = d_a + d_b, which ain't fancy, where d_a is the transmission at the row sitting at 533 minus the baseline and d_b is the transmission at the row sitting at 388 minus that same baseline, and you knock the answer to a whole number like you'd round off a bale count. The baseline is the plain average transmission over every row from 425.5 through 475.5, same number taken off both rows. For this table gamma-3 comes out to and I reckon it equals -54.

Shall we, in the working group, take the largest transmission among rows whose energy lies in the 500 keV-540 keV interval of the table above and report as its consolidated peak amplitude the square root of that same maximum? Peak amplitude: 19.6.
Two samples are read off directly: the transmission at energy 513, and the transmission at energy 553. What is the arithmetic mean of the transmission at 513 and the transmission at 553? 352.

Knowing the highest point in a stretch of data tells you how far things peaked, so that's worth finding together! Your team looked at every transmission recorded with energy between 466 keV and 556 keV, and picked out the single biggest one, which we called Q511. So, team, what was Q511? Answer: 386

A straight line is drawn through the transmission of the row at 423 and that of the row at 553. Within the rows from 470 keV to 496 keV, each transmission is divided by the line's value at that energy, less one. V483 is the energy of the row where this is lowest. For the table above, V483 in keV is 473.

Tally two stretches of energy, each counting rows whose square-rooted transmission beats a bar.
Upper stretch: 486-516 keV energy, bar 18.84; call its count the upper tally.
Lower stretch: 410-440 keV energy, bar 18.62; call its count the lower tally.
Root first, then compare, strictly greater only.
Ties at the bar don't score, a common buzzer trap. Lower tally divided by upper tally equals 1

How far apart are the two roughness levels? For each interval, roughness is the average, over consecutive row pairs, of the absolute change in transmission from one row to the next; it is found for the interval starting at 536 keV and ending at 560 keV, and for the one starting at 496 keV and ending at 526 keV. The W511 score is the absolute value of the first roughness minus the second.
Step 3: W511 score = 6.7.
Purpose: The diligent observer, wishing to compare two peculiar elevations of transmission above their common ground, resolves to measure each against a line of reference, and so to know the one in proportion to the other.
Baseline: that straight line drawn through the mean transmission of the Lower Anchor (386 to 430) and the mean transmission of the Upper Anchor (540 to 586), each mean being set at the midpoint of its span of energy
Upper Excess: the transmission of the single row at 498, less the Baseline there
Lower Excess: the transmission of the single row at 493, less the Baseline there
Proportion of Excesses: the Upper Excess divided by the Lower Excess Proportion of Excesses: 1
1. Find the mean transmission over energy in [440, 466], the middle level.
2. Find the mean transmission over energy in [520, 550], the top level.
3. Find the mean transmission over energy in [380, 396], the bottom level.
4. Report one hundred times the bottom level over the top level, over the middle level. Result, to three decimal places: 0.277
